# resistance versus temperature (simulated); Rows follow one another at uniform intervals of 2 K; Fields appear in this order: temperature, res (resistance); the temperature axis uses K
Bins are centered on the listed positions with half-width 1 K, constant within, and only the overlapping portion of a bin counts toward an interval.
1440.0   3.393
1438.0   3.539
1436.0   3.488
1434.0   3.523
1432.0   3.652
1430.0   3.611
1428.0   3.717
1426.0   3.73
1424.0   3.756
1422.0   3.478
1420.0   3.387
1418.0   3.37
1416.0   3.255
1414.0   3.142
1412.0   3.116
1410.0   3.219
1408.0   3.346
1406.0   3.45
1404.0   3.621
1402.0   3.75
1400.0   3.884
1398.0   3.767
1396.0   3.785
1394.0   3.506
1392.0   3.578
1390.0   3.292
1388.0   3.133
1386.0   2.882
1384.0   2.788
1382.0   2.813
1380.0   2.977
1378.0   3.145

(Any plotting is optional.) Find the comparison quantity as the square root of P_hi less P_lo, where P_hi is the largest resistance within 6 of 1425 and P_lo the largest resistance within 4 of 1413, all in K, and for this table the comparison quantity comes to 0.708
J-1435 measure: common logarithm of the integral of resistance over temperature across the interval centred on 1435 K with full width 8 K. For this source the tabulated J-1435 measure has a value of 1.453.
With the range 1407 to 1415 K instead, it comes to 1.409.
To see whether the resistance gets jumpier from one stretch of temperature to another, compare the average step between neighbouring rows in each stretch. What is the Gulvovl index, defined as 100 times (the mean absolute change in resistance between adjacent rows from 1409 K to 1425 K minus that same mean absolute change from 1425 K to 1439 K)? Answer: 4.4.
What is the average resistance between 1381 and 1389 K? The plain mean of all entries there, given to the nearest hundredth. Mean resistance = 2.90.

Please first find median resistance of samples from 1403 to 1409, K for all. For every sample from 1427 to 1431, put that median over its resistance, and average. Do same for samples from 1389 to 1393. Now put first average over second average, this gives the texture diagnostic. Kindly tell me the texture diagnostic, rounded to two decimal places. 0.94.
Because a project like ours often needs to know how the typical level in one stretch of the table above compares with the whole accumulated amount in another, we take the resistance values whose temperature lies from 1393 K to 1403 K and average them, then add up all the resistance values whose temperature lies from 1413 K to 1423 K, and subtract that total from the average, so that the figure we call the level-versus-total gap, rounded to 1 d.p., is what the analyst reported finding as -12.9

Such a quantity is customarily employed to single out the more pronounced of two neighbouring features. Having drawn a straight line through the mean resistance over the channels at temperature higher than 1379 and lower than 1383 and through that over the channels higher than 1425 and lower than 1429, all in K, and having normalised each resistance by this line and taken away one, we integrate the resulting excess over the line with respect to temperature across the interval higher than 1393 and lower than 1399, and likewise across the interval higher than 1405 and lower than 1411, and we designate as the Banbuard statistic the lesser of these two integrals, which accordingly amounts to -0.1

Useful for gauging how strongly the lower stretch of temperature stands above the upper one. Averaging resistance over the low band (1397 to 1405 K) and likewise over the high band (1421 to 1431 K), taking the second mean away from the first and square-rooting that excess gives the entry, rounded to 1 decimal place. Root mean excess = 0.3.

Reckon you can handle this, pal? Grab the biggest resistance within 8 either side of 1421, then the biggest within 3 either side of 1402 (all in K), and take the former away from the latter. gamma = 0.1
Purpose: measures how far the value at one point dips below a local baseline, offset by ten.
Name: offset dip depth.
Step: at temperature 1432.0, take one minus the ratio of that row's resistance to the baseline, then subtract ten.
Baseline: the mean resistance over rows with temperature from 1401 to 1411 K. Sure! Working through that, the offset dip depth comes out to -10.1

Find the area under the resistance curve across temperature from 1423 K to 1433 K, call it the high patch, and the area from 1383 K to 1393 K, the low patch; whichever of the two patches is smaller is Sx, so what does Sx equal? 31.3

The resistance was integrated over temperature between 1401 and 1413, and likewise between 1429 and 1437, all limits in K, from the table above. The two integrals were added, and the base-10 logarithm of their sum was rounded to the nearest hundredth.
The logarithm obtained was 1.84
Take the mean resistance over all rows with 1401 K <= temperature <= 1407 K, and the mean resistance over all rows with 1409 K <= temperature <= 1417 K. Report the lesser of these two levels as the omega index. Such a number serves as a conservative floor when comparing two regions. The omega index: 3.18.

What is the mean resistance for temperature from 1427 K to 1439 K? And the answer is 3.6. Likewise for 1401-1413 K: 3.4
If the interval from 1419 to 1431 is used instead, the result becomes 3.6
